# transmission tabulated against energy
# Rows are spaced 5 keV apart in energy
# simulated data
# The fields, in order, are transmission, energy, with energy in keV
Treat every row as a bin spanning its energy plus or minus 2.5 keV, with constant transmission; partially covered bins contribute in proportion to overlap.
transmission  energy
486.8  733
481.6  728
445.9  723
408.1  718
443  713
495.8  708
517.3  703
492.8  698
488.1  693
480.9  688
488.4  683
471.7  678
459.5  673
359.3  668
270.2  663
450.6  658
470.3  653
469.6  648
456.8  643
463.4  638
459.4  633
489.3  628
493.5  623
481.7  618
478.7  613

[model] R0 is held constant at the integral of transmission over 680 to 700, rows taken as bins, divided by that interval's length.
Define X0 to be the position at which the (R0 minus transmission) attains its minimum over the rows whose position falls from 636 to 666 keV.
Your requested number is 653 keV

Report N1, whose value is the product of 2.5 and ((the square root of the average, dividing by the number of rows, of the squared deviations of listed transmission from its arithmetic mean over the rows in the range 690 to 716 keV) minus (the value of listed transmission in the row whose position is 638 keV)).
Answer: -1098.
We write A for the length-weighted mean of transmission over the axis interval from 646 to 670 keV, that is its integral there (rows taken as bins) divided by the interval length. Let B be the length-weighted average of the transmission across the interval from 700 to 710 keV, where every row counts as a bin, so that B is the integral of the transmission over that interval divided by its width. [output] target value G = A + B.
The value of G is 910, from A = 404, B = 506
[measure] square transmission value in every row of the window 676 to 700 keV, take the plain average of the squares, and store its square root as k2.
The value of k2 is 484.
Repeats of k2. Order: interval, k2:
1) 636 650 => 463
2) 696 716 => 488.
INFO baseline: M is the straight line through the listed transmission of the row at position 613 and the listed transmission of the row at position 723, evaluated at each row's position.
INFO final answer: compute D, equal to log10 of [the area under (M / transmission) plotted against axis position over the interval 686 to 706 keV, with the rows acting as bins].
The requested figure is 1.26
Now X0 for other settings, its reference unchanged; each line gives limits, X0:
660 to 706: 703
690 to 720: 703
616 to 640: 623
